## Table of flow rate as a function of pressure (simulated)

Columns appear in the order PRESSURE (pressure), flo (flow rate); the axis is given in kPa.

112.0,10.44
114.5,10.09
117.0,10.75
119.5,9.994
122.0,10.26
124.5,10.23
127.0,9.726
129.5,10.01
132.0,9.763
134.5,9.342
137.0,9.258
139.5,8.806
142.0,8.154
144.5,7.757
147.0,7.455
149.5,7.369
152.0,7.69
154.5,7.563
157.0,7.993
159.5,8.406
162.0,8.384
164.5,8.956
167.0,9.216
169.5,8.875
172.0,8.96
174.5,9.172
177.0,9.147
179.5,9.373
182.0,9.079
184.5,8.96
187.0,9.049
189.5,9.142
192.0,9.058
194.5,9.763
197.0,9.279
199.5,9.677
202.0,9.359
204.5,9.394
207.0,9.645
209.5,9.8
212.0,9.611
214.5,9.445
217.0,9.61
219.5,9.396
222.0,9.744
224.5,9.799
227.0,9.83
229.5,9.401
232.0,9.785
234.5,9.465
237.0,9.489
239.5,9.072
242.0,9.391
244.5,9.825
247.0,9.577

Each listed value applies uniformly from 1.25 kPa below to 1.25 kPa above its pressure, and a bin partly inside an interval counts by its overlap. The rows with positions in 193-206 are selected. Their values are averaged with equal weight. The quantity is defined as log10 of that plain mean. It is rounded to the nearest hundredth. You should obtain 0.98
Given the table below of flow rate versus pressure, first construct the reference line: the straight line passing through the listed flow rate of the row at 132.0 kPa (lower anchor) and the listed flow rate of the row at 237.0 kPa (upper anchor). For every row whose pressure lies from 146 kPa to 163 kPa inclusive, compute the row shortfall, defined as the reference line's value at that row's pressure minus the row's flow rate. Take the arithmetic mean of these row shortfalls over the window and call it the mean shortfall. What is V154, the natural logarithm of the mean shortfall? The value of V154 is 0.6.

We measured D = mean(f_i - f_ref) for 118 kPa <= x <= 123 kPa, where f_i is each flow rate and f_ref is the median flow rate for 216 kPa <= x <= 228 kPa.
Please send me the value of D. 0.4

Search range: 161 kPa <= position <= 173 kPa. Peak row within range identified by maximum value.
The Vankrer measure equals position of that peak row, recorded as 167.0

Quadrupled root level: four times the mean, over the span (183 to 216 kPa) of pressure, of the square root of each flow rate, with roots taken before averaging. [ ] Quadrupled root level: 12.3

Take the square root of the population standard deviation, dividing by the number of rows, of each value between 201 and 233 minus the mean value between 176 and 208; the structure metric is 0.42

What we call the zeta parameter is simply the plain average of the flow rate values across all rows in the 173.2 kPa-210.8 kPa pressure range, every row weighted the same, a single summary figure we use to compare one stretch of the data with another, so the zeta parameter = 9.33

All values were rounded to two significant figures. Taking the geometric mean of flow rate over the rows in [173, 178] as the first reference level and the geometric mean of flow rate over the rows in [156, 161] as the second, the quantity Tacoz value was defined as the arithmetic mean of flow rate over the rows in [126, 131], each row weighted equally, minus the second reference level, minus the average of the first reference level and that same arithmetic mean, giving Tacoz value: -7.8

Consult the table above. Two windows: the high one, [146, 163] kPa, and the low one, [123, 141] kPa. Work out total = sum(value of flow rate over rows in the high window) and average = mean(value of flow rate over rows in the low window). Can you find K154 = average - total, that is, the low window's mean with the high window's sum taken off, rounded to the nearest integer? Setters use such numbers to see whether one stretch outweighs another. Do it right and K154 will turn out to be -45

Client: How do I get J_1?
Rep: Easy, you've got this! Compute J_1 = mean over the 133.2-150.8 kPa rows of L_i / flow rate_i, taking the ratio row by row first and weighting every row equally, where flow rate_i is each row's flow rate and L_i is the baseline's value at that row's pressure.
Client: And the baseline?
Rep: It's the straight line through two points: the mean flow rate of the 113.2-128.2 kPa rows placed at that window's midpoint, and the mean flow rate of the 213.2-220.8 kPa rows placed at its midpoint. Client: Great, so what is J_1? 1.22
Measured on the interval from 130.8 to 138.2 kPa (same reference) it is 1.07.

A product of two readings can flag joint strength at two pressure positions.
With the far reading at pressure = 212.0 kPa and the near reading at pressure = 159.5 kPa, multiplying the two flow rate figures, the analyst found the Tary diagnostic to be 80.8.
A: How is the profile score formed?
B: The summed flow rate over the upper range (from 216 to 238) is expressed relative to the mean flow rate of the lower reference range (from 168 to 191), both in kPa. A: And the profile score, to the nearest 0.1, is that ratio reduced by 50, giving -40.5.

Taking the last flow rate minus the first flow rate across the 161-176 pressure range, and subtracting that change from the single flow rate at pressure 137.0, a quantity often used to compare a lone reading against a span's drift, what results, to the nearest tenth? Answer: 8.5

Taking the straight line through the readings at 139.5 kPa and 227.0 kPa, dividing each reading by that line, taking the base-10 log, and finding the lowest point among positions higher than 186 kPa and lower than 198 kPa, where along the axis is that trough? 192.0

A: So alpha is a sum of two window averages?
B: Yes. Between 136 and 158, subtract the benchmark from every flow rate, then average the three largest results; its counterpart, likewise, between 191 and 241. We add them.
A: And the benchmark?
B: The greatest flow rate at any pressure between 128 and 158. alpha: -1.5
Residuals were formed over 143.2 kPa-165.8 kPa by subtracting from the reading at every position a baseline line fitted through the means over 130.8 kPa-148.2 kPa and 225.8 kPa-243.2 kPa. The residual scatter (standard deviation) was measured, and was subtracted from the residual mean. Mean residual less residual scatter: -1.3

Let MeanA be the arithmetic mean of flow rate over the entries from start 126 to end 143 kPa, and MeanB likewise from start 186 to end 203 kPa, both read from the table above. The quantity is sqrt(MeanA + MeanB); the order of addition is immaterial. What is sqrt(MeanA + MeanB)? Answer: 4.32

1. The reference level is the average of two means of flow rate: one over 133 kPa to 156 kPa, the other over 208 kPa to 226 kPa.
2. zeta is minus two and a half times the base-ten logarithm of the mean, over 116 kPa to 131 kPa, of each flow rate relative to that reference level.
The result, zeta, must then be -0.14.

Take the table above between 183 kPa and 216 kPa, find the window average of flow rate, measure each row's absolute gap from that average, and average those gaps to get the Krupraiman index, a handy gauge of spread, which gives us 0.24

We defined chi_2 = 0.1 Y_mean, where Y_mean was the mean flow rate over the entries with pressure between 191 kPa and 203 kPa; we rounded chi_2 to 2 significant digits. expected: 0.94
